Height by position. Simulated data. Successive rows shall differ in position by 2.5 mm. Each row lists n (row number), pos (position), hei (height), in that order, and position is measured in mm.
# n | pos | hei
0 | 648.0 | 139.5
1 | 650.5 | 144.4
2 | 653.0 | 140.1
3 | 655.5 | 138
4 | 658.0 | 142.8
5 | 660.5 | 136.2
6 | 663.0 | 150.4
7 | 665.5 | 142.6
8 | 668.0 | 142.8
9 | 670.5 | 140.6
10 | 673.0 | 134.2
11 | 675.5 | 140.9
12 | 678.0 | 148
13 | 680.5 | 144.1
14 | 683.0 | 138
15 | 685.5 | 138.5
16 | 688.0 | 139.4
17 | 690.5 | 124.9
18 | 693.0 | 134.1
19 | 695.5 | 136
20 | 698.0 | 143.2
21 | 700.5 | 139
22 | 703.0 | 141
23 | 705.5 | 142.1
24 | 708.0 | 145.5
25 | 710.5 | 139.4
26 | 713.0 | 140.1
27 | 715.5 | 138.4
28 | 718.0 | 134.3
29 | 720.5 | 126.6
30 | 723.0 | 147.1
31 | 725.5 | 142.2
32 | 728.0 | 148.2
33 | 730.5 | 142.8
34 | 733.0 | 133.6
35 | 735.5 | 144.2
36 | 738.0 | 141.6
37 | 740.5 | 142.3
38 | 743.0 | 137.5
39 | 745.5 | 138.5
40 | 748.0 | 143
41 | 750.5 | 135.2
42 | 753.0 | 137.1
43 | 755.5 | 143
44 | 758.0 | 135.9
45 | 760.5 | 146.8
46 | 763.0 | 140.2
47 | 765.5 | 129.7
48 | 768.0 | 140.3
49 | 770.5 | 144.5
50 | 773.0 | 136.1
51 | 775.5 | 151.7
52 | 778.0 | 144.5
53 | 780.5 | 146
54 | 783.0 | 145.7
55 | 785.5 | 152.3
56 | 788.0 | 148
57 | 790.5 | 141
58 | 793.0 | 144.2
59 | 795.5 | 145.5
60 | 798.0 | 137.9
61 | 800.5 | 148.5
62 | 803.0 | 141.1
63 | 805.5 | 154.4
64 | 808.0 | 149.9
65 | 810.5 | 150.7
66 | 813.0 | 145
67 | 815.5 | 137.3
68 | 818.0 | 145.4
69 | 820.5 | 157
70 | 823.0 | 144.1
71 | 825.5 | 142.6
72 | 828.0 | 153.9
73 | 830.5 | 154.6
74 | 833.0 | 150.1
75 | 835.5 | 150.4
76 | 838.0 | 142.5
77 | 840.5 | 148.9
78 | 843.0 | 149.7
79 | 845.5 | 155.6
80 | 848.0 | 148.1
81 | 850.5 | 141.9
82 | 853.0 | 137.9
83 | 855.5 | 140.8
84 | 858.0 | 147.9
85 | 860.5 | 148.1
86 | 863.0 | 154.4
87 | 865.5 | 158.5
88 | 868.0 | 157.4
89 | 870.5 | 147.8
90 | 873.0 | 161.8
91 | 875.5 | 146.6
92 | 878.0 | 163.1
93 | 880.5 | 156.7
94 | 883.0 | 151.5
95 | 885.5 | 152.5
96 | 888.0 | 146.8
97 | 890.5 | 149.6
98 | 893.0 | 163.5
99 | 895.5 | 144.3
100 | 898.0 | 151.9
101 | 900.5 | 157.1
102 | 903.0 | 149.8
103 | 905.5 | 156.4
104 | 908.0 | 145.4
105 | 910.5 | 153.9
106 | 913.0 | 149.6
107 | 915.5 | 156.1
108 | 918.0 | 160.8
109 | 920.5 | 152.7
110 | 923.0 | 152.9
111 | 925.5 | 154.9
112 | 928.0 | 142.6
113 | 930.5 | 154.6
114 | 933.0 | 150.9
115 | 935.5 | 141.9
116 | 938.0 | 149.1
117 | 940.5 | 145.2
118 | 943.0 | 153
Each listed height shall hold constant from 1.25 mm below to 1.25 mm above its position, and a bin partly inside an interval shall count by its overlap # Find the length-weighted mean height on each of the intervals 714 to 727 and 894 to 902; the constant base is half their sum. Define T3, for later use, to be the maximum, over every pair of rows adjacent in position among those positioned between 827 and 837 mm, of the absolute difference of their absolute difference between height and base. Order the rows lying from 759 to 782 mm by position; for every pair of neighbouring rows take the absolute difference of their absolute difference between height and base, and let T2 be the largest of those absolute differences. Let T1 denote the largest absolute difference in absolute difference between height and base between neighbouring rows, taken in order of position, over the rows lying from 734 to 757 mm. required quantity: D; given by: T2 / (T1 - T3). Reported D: 3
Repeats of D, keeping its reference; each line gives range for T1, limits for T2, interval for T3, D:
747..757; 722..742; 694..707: 18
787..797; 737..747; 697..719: -4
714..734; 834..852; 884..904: -3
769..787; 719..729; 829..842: 4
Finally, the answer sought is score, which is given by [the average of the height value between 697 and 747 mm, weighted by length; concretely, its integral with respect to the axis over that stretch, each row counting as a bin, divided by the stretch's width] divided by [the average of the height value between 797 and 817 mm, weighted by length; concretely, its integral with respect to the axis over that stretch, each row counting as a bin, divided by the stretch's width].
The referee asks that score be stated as 0.96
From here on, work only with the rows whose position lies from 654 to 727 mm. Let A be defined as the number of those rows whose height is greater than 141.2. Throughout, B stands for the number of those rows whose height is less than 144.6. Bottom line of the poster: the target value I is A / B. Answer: 0.4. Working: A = 11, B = 25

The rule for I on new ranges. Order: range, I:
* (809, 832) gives 2.7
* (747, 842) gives 1.4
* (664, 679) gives 0.6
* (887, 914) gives 11.0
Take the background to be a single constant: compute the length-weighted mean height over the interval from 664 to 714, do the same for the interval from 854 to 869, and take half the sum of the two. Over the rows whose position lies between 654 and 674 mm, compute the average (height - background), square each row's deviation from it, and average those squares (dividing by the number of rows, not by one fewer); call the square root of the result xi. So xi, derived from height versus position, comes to 4.7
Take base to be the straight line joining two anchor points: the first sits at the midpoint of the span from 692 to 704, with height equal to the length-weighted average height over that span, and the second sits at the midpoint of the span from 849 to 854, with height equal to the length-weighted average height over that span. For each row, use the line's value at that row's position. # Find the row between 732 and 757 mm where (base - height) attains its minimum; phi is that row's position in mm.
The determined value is 735.5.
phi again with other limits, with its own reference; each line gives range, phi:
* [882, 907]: 893.0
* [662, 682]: 663.0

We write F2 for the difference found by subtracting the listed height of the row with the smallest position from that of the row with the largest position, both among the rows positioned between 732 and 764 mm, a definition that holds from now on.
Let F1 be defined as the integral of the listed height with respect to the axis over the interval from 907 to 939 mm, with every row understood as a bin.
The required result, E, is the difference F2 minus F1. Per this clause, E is -4833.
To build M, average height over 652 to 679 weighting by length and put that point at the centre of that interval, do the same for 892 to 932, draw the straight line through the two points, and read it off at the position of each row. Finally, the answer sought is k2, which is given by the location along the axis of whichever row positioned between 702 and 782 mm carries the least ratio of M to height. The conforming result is 775.5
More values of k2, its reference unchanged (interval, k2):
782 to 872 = 820.5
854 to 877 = 873.0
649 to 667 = 663.0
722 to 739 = 728.0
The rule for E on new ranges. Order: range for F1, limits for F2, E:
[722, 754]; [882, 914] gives -4514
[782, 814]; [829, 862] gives -4694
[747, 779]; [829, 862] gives -4505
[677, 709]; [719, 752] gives -4453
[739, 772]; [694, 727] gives -4598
